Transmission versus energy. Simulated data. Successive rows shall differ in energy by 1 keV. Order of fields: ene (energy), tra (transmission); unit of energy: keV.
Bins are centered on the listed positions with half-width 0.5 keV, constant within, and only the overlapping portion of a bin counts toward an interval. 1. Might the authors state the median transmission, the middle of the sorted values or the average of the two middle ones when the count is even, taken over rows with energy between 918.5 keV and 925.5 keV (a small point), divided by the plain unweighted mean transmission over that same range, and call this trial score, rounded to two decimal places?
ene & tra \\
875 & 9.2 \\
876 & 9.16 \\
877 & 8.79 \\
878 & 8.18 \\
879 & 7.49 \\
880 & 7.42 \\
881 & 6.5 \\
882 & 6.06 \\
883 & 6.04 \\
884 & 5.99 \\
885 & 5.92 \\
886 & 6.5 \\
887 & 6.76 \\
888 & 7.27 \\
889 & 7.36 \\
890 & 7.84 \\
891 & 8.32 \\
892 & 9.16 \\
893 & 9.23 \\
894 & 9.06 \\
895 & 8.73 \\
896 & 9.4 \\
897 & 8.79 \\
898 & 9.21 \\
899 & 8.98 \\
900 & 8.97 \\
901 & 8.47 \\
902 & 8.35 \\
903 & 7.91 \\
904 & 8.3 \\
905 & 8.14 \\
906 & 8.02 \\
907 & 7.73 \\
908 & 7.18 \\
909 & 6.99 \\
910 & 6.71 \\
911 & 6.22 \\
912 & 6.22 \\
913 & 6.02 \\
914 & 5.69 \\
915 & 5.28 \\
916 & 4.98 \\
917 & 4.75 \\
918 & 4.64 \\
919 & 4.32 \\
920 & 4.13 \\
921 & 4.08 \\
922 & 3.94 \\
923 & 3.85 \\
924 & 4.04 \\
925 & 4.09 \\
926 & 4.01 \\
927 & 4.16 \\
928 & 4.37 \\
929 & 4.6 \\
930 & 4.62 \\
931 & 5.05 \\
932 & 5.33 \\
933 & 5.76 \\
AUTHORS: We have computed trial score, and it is 1.00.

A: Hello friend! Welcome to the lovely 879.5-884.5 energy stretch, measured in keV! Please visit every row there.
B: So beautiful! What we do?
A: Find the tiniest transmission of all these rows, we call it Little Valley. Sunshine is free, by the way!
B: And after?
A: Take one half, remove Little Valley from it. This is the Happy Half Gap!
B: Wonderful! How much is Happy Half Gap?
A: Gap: -5.5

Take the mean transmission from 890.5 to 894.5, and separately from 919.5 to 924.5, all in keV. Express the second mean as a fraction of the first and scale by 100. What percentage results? 45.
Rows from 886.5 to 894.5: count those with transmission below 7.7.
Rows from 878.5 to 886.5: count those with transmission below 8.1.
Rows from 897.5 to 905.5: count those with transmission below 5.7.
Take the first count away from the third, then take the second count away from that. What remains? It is -11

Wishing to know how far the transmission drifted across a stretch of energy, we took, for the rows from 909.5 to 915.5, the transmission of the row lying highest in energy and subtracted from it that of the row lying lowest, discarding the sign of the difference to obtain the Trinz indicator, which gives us 1.43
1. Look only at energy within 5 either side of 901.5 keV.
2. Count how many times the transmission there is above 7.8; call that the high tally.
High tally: 10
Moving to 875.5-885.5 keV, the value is 3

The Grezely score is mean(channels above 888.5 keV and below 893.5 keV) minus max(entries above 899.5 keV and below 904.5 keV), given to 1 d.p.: -0.6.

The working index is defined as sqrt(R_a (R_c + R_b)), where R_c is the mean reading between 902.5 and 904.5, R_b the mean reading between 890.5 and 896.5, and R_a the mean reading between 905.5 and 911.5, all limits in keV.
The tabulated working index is 11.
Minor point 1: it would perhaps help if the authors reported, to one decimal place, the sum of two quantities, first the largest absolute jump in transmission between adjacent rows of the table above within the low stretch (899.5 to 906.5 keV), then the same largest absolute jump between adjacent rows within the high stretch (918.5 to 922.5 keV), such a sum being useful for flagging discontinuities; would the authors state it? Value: 0.7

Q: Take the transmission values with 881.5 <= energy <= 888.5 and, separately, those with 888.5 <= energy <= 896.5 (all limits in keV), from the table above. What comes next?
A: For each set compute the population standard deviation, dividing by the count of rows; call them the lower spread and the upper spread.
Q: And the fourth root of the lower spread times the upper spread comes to 0.75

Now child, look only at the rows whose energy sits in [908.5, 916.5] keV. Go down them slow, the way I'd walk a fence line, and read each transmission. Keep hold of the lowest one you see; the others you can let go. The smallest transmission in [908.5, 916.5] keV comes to 4.98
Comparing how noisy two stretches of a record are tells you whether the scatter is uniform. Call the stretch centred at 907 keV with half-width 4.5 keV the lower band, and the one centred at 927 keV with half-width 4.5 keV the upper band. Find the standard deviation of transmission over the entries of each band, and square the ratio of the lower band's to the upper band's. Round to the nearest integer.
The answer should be 4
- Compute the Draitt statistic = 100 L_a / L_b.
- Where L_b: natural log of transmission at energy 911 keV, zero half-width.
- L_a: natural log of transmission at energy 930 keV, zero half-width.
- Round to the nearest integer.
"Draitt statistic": 84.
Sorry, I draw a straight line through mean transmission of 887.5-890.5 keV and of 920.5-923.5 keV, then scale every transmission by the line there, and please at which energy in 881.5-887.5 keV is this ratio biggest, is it 887 keV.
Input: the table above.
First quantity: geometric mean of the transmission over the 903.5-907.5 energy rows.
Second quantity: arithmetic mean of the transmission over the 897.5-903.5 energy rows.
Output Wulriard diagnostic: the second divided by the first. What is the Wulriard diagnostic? 1.1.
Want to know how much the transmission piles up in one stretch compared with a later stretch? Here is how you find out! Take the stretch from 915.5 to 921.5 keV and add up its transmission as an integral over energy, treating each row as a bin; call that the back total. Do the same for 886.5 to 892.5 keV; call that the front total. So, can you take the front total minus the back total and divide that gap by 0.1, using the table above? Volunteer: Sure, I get 198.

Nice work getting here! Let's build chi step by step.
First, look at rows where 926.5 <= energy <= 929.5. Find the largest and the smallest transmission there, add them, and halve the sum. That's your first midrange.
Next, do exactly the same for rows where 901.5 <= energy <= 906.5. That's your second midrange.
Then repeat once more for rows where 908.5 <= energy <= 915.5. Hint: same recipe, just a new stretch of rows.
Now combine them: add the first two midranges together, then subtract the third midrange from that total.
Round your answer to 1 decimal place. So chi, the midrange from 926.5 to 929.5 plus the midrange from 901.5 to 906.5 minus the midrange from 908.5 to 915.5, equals 6.4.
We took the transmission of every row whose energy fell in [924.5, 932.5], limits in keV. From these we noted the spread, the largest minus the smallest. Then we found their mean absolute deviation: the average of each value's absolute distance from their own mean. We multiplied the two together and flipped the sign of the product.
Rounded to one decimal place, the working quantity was -0.5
